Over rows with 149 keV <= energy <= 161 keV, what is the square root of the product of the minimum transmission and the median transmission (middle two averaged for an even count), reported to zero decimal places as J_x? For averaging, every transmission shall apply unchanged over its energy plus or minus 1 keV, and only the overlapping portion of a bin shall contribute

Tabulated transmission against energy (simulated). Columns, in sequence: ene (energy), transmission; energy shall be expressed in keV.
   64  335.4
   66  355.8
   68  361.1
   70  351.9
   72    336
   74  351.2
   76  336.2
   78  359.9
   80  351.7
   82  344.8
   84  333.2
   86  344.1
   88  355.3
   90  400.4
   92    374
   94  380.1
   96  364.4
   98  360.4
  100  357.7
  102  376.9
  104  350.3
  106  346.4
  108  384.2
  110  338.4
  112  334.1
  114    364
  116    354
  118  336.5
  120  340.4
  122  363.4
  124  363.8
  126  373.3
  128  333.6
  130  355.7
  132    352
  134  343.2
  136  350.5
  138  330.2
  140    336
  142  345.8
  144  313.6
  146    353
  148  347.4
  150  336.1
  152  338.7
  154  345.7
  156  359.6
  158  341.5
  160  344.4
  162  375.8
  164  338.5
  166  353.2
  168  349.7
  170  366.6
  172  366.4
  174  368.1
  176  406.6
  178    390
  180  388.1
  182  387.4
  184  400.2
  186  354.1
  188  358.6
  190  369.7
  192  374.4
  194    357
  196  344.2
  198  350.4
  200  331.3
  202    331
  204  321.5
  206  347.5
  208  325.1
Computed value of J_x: 340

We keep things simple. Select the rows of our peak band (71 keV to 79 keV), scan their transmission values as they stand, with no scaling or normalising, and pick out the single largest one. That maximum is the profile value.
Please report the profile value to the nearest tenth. 359.9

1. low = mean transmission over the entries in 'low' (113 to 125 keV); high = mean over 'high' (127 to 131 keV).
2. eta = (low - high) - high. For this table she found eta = -336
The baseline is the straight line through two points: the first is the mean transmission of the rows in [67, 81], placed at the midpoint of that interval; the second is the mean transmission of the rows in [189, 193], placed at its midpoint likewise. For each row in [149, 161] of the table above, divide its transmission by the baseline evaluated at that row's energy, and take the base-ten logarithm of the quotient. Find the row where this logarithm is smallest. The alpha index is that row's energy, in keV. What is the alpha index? 150 keV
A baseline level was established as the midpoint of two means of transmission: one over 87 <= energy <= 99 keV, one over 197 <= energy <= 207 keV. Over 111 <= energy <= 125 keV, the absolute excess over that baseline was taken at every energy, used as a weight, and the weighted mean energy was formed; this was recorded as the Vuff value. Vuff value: 117.5 keV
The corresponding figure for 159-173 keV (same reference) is 165.4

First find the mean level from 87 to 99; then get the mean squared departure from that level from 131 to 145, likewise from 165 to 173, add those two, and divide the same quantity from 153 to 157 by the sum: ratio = 0.29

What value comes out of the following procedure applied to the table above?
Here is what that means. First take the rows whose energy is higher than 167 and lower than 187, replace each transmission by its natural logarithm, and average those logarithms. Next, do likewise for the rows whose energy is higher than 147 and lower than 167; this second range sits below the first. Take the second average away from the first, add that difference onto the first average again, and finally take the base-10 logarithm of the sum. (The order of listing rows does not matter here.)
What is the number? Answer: 0.779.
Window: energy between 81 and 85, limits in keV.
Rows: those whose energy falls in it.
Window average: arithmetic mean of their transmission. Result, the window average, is 339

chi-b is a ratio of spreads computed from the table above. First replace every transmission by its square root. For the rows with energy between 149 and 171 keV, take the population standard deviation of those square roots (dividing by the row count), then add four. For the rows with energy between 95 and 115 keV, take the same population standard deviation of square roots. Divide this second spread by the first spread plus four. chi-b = 0.092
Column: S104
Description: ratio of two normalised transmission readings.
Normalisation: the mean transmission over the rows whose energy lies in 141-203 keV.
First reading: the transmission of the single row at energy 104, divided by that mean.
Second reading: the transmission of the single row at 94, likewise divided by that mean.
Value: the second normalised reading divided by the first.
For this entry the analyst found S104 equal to 1.09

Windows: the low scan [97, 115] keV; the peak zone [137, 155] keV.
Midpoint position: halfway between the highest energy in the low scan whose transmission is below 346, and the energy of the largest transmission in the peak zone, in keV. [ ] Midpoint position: 129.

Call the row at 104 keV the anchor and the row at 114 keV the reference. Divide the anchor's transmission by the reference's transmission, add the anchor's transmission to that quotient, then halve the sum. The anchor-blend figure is 176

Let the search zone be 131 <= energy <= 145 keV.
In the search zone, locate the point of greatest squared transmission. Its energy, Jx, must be 132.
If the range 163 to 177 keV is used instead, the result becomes 176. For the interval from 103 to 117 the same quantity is 108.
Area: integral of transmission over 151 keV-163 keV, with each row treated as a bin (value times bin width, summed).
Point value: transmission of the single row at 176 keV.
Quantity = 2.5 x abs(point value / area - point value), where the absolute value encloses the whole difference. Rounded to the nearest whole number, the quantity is 1016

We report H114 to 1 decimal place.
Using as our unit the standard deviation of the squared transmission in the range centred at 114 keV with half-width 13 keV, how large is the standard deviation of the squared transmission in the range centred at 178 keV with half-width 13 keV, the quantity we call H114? 1.2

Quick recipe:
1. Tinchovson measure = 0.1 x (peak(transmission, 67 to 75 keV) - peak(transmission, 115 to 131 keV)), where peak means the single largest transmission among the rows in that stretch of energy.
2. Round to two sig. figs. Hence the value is -1.2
